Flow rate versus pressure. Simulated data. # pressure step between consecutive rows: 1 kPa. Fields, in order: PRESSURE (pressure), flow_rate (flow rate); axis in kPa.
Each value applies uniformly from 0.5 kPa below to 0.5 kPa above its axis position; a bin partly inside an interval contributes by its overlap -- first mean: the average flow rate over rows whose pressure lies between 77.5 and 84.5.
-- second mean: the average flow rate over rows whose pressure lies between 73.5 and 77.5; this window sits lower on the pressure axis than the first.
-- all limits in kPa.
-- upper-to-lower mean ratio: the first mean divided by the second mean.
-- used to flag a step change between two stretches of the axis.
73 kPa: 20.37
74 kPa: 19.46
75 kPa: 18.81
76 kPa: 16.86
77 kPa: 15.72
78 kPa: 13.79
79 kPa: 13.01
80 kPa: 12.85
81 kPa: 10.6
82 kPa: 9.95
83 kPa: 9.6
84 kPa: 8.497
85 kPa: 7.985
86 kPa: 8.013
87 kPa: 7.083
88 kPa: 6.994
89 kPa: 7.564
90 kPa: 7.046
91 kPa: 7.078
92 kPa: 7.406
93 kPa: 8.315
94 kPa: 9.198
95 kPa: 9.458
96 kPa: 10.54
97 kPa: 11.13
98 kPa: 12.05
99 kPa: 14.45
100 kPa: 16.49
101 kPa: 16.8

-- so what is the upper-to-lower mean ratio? 0.6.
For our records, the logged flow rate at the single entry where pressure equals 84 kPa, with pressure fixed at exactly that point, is 8.497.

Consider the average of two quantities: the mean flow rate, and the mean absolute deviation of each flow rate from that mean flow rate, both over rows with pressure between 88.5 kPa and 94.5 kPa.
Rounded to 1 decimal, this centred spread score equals 4.2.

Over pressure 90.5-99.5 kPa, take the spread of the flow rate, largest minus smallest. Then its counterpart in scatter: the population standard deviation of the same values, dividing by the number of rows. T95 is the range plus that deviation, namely 10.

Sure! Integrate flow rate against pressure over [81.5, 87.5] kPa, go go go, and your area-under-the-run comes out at 51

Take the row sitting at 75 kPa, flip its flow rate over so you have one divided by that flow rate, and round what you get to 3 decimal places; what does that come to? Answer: 0.053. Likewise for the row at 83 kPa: 0.104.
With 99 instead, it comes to 0.069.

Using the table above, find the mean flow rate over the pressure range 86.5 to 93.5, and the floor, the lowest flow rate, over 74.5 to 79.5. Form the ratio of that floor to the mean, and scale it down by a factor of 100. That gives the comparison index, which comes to 0.018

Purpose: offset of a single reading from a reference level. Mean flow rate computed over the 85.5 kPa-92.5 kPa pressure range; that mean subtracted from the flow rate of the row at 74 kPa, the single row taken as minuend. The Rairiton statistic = 12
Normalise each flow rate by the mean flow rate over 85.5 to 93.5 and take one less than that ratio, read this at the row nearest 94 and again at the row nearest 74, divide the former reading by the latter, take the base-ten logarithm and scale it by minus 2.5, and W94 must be 2.1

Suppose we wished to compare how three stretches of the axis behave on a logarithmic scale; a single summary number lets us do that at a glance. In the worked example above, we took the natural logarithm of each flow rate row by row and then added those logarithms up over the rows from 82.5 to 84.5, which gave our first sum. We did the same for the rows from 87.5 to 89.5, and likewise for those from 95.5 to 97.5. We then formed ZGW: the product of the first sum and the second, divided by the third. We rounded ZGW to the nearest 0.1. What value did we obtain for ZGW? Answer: 3.7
